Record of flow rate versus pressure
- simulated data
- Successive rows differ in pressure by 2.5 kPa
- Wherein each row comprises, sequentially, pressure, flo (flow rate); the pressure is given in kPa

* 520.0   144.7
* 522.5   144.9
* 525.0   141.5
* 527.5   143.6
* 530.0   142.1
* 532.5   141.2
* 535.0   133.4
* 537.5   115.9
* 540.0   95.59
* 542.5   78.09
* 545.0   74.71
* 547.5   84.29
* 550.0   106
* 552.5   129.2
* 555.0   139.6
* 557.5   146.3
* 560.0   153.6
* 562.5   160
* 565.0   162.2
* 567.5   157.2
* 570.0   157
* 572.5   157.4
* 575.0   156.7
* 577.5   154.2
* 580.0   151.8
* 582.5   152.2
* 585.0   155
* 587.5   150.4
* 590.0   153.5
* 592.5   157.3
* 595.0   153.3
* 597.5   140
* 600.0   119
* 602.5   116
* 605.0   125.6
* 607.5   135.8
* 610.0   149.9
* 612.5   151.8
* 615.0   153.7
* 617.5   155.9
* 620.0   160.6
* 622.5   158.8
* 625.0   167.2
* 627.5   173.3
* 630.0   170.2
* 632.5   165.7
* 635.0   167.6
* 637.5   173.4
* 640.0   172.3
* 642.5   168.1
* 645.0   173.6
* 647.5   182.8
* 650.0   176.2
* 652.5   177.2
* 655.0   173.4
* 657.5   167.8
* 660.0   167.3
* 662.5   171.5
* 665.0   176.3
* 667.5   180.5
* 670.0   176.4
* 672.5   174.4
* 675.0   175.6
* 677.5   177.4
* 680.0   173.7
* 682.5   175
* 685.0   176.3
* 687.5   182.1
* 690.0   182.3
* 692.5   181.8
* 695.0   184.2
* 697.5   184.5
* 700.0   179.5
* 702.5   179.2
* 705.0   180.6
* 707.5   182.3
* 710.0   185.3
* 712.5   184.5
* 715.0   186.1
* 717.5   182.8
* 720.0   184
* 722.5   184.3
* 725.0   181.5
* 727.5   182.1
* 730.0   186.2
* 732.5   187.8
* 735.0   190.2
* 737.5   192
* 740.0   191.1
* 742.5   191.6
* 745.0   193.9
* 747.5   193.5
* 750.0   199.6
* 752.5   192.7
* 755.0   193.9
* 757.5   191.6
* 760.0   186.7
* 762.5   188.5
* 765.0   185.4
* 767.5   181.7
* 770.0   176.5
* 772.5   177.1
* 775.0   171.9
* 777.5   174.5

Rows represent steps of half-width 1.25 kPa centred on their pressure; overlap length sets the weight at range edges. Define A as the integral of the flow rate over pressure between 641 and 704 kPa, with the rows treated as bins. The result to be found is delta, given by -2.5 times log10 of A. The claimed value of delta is -10.1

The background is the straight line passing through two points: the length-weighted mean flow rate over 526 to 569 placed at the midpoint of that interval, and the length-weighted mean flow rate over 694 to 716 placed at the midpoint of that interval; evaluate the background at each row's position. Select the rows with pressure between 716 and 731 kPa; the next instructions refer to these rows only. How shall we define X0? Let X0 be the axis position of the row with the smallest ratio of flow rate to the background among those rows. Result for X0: 727.5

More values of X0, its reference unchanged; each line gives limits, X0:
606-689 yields 607.5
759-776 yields 775.0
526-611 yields 545.0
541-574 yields 545.0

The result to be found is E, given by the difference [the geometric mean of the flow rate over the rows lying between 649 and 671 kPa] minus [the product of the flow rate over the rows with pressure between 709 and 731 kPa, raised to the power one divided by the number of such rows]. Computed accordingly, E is -10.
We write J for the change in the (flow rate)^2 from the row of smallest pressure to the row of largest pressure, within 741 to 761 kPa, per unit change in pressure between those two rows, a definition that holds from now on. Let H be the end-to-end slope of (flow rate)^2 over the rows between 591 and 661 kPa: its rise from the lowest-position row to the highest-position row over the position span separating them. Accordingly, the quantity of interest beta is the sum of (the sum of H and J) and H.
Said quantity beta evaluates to -10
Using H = 48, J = -106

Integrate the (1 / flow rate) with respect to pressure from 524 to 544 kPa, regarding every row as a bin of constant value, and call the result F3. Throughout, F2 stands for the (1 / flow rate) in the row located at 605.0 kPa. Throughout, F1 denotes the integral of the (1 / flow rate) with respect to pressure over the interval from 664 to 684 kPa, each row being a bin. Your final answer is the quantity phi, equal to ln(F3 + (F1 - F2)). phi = -1.29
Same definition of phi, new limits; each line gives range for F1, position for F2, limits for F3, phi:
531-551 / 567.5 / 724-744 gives -1.20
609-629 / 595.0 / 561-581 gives -1.40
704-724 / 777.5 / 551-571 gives -1.44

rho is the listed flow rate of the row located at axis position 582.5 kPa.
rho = 152.2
